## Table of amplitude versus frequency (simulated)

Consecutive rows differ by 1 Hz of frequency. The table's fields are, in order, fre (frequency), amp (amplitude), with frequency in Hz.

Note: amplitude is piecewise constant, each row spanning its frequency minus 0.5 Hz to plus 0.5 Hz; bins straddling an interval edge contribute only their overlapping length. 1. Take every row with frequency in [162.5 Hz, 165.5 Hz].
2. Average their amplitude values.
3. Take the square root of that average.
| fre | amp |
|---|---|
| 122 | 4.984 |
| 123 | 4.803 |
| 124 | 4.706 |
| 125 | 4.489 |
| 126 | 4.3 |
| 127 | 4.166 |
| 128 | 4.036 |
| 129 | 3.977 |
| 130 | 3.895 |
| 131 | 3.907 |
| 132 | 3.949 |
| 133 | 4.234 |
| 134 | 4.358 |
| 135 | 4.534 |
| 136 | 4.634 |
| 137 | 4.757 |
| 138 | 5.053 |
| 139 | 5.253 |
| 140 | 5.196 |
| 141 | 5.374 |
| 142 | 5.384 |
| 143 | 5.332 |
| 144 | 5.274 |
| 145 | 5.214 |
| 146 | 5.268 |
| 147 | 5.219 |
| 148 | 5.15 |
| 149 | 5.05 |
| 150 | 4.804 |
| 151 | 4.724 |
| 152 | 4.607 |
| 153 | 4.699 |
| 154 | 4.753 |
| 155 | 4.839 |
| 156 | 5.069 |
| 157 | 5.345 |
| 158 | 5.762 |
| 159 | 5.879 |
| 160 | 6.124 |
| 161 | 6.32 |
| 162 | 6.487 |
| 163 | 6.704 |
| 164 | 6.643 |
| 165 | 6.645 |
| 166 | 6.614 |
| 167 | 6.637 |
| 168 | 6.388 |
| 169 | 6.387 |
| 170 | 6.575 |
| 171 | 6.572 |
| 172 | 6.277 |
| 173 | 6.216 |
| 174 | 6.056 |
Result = 2.6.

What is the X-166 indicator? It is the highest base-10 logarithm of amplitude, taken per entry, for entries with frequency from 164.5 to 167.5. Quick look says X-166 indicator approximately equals 0.822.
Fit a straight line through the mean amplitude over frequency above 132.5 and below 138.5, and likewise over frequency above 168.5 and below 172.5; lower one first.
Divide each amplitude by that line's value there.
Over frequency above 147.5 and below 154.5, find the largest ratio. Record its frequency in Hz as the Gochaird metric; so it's 148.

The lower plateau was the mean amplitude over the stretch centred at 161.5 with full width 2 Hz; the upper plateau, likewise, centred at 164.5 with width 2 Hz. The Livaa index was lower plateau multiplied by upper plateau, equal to 43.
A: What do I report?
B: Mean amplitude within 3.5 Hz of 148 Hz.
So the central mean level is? 5.1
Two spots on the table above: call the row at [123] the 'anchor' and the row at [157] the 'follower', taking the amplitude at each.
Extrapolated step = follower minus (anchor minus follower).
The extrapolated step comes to 6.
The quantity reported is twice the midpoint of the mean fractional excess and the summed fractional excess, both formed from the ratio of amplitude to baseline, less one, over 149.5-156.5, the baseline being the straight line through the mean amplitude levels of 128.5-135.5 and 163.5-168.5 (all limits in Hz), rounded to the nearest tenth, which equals -1.2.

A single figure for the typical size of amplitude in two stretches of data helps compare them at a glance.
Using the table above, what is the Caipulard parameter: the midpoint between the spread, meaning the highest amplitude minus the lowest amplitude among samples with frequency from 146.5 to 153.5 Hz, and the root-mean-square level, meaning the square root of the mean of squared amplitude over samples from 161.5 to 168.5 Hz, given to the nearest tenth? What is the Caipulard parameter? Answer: 3.6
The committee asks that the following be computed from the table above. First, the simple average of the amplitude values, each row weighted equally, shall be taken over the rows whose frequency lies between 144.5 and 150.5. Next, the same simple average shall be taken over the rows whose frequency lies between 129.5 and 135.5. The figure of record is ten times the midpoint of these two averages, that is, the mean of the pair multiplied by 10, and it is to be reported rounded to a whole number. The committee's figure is 46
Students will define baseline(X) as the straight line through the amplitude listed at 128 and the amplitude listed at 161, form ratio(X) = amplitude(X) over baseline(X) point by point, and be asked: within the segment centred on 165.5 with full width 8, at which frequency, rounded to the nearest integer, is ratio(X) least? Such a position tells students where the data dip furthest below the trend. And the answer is 169 Hz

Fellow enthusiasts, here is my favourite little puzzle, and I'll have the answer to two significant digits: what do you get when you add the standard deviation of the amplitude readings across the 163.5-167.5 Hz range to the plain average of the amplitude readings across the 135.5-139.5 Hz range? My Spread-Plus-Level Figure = 4.9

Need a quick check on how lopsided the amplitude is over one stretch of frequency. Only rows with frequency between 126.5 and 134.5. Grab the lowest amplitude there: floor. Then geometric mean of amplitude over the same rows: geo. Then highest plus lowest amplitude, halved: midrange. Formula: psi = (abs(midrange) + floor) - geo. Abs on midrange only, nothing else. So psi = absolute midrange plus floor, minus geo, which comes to 4.0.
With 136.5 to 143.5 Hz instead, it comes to 4.6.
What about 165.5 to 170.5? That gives 6.4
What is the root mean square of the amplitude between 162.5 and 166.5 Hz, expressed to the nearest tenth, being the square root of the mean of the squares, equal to 6.7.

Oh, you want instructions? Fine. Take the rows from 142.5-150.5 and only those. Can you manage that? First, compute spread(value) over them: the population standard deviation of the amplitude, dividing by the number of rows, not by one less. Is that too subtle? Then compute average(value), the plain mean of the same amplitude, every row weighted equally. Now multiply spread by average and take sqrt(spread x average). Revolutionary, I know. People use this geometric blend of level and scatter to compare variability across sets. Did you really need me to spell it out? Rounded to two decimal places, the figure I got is 0.90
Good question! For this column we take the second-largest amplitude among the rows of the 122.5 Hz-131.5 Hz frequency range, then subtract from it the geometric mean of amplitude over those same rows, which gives 0.46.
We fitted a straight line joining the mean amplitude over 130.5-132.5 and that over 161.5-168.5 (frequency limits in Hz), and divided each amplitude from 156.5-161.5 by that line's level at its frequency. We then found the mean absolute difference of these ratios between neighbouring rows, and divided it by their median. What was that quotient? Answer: 0.029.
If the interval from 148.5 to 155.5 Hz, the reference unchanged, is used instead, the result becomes 0.026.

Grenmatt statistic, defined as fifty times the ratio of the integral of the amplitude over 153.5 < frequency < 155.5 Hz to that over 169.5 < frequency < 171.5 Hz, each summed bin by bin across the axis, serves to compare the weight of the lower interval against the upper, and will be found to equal 36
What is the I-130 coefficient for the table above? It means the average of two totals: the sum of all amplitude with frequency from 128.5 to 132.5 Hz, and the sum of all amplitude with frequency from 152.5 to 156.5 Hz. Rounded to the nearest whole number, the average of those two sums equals 18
